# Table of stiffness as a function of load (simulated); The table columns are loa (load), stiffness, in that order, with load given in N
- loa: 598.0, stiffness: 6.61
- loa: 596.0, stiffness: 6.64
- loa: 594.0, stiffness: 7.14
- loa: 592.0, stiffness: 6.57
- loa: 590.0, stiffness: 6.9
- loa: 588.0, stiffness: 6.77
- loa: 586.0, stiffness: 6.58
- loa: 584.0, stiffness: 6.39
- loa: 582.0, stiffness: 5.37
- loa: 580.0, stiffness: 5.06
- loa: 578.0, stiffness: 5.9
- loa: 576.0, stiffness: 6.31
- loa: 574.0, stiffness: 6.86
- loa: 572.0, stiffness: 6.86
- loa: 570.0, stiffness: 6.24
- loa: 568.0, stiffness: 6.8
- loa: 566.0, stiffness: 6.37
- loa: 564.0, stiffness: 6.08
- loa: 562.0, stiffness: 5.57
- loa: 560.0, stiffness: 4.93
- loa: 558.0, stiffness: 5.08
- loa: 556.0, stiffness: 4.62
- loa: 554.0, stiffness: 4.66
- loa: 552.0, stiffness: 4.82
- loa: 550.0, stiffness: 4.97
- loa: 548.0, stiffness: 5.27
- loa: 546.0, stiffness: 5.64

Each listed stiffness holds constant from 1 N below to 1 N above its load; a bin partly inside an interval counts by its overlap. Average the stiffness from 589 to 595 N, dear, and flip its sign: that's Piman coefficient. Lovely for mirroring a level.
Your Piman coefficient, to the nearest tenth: -6.9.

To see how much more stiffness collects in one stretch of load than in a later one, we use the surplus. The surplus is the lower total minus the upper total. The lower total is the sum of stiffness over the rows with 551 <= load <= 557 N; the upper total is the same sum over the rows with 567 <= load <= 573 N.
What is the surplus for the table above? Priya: -6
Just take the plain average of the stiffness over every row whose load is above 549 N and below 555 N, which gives 4.8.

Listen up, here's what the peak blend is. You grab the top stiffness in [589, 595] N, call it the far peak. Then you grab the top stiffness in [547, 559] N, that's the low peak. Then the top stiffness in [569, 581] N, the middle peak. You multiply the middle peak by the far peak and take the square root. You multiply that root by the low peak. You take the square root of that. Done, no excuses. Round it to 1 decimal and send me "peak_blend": 6.1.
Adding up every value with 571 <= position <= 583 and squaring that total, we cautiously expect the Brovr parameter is 1322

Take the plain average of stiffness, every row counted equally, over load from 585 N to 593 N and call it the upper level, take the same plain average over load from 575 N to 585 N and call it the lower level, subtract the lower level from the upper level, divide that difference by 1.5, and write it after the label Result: 0.6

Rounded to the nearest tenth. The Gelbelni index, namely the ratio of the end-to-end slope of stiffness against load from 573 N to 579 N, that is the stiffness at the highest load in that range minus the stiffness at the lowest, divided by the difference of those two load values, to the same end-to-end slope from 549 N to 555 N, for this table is 3.1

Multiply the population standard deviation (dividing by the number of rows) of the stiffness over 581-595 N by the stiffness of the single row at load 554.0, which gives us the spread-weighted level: 2.5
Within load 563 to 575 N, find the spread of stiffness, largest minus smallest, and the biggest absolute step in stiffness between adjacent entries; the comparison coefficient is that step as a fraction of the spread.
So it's 0.79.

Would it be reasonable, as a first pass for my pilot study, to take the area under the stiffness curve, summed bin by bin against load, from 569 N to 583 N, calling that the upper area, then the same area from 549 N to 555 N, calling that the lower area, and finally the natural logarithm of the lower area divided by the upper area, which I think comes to -1.1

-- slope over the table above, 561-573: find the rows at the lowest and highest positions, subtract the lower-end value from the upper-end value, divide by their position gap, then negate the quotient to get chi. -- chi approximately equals -0.1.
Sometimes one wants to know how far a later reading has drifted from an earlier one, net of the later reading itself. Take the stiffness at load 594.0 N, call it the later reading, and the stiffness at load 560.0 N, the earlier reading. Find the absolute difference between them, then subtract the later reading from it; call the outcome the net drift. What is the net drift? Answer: -4.93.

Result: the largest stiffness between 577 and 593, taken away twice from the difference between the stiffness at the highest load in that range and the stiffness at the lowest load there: -13.1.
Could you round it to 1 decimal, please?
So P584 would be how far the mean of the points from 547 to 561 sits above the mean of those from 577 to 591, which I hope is -1.2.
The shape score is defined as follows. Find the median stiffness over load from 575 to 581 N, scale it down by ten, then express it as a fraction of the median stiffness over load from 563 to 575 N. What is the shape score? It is 0.090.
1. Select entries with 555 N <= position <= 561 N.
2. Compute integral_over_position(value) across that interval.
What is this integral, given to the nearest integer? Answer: 29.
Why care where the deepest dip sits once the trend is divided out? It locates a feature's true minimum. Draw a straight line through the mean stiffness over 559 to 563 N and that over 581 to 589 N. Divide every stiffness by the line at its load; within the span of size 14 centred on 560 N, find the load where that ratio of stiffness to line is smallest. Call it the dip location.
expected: 556.0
